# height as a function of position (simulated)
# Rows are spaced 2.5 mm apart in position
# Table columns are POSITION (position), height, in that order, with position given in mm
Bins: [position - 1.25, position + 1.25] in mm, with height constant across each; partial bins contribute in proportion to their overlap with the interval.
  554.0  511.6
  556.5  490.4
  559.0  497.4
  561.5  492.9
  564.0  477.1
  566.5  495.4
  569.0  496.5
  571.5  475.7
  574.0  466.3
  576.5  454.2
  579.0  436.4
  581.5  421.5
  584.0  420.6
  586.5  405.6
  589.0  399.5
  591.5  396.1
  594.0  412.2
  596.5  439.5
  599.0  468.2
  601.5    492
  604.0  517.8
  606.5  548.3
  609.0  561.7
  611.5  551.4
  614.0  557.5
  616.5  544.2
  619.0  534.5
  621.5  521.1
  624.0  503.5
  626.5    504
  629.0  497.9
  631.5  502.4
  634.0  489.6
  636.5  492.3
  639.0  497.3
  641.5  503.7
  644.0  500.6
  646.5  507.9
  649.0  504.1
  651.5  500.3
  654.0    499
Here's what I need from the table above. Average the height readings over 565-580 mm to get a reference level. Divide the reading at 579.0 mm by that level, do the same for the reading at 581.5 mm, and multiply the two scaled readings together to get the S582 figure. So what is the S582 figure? 0.83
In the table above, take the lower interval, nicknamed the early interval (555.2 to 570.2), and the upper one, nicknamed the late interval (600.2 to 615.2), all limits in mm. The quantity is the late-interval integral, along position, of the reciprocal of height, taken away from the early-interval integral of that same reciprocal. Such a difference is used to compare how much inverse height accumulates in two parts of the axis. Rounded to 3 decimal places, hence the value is 0.003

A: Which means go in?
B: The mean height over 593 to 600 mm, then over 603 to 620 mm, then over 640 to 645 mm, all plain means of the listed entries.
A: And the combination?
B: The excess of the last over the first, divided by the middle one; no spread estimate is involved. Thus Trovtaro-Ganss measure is 0.114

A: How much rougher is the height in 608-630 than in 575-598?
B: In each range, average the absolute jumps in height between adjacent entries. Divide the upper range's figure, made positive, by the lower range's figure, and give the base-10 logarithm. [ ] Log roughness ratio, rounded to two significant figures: -0.12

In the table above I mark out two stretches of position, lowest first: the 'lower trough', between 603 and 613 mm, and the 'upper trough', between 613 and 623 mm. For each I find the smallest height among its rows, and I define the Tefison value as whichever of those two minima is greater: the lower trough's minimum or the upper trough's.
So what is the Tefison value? 521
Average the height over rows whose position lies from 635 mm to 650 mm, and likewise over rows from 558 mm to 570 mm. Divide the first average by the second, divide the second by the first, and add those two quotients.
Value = 2.00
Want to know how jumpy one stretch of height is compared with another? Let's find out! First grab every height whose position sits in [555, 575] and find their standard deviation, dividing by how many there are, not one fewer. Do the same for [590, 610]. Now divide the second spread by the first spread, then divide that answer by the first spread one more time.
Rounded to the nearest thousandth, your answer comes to 0.474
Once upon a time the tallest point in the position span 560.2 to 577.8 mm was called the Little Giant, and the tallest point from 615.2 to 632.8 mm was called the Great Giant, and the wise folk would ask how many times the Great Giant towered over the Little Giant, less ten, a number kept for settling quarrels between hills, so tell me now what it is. -8.90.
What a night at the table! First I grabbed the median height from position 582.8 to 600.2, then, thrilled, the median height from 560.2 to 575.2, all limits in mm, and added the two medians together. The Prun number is 897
